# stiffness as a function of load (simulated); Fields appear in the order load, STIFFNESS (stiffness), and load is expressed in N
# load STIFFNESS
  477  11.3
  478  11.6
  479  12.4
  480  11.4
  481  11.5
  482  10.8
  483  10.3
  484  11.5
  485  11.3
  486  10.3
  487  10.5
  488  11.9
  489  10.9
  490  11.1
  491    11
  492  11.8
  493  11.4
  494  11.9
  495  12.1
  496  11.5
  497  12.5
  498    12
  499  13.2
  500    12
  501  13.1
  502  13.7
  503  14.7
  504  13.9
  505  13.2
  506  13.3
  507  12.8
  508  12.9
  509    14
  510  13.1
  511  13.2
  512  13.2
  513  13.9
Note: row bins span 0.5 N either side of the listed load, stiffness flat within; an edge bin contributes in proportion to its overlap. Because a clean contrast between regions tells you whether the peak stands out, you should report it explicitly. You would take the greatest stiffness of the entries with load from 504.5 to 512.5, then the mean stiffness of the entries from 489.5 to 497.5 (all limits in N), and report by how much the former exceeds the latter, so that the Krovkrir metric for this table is 2.3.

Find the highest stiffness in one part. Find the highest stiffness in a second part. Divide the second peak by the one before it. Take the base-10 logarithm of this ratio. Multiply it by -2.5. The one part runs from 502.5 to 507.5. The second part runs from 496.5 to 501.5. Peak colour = 0.12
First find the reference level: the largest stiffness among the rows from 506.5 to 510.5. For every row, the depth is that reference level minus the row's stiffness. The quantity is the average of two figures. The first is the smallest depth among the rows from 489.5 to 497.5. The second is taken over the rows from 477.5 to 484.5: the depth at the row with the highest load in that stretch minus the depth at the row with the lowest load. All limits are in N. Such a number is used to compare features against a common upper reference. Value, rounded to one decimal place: 0.8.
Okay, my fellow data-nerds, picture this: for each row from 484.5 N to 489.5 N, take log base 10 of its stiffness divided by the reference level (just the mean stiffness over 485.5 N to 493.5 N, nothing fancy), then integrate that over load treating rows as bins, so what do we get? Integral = -0.029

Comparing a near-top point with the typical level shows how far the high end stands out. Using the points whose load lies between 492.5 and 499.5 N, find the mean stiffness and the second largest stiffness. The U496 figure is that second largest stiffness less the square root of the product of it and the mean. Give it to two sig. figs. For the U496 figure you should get 0.21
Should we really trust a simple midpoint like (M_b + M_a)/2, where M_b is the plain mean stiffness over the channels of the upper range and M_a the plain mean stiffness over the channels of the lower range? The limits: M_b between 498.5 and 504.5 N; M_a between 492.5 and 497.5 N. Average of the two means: 12.7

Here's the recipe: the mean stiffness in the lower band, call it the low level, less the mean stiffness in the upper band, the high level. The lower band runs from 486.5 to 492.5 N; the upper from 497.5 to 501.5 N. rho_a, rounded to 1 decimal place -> -1.4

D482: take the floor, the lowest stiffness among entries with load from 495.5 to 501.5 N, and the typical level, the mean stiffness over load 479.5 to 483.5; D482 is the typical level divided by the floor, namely 0.96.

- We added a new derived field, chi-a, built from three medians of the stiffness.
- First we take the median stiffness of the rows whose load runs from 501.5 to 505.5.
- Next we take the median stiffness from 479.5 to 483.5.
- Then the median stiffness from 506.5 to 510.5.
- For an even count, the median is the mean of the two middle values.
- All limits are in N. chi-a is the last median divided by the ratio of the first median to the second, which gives 10.5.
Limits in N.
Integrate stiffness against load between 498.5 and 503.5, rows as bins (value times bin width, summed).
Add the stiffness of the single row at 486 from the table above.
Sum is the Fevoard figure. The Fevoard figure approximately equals 77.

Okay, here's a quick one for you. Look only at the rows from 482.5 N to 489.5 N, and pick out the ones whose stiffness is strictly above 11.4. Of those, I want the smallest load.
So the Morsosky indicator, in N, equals 484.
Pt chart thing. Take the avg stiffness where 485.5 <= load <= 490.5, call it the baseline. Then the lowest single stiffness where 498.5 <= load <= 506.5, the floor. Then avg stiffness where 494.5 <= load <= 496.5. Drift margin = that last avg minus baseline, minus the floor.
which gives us -11.1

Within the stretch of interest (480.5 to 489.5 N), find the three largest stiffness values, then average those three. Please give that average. 11.6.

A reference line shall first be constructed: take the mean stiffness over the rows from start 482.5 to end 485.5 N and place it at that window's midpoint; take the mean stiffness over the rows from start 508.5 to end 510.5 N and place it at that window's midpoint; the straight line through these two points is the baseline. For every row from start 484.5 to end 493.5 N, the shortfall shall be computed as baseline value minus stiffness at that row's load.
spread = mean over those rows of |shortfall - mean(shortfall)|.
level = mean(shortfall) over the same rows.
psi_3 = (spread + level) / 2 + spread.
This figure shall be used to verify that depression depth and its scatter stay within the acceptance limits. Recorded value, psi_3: 0.796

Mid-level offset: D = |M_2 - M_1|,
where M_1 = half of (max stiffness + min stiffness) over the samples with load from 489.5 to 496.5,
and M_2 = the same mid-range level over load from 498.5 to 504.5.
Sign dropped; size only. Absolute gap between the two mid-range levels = 1.8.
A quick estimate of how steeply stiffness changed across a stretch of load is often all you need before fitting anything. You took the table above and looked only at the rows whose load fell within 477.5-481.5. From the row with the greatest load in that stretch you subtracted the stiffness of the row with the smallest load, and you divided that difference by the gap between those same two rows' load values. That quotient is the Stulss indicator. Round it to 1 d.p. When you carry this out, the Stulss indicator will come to 0.0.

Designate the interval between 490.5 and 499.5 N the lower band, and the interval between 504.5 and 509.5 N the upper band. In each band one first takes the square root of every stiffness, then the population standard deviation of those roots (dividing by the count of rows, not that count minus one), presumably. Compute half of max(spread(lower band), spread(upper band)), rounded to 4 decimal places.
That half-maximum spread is 0.0437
